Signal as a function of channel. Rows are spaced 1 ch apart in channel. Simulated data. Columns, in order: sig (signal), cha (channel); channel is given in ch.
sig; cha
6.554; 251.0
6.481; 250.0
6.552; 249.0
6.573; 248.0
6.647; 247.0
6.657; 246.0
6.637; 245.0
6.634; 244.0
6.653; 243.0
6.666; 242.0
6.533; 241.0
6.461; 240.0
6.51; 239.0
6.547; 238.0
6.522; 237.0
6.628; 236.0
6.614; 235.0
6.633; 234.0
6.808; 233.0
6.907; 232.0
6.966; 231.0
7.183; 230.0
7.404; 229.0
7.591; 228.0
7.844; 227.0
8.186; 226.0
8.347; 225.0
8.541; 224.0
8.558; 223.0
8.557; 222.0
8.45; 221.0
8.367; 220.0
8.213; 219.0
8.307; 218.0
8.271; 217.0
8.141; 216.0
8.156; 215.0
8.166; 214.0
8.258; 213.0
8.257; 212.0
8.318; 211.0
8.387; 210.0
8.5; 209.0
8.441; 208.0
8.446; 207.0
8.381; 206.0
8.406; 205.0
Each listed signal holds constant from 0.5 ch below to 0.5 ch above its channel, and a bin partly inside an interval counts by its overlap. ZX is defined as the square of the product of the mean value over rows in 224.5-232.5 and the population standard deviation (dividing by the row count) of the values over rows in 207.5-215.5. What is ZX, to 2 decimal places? 0.78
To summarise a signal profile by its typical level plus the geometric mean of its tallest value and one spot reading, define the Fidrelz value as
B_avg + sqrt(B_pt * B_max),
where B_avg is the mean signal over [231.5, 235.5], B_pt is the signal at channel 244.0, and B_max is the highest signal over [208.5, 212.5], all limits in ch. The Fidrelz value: 14.2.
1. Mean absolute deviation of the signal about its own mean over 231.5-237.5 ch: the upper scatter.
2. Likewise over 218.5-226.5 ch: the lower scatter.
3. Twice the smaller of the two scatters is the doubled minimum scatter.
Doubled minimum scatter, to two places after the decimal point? 0.23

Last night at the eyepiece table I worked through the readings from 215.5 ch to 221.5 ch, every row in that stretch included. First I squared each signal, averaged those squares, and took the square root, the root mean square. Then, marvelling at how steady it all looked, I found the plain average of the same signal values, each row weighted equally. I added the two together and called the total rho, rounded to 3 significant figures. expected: 16.6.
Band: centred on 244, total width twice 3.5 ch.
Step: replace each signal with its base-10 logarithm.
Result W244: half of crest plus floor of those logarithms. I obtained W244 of 0.82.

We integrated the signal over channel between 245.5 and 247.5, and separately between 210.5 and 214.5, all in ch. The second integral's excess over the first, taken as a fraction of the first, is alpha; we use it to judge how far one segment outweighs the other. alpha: 1.5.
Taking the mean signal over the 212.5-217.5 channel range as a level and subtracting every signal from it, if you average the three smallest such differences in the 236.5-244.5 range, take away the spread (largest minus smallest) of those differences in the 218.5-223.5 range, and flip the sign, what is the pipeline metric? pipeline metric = -1.2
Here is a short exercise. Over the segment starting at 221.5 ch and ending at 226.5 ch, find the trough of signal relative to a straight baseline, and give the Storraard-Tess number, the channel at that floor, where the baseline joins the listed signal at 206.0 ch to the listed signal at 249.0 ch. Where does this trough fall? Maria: 226.0 ch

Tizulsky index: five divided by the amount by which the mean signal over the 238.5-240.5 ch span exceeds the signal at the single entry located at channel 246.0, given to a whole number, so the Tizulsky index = -29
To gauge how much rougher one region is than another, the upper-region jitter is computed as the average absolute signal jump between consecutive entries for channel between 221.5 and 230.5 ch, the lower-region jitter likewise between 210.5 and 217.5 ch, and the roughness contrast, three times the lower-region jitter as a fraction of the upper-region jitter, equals 0.9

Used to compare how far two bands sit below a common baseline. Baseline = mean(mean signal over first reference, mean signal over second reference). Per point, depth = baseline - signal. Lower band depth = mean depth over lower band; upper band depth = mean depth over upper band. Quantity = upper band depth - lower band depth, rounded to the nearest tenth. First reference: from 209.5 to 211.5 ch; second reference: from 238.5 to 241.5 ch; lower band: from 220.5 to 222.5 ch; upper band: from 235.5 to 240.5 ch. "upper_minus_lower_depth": 2.0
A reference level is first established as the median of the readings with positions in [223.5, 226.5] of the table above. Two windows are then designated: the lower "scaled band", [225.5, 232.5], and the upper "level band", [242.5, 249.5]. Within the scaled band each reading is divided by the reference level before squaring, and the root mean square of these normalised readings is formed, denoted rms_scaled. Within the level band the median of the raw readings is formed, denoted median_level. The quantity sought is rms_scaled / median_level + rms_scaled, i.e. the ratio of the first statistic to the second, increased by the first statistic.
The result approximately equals 1.03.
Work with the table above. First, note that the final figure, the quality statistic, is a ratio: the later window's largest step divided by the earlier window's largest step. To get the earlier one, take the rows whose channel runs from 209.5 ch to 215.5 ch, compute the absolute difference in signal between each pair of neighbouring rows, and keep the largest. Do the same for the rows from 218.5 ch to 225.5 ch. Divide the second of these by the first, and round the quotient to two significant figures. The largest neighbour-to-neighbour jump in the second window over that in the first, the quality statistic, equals 2.1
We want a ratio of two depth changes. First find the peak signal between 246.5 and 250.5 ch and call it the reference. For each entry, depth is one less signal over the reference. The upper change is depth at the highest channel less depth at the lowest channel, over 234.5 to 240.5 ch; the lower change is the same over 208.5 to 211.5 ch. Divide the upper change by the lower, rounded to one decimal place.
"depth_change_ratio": 0.8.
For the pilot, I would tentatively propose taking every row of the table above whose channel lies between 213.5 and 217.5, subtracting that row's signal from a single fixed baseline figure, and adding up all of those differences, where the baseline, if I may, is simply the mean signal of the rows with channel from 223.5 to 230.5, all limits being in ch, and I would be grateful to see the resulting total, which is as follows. -1.3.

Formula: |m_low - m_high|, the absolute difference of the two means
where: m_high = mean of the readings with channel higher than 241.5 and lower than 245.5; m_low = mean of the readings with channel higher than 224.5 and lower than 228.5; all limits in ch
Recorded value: 1.3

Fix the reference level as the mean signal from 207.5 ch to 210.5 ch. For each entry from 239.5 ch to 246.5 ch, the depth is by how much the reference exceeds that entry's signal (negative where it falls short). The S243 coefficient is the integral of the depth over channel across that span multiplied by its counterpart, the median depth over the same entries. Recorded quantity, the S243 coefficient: 23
